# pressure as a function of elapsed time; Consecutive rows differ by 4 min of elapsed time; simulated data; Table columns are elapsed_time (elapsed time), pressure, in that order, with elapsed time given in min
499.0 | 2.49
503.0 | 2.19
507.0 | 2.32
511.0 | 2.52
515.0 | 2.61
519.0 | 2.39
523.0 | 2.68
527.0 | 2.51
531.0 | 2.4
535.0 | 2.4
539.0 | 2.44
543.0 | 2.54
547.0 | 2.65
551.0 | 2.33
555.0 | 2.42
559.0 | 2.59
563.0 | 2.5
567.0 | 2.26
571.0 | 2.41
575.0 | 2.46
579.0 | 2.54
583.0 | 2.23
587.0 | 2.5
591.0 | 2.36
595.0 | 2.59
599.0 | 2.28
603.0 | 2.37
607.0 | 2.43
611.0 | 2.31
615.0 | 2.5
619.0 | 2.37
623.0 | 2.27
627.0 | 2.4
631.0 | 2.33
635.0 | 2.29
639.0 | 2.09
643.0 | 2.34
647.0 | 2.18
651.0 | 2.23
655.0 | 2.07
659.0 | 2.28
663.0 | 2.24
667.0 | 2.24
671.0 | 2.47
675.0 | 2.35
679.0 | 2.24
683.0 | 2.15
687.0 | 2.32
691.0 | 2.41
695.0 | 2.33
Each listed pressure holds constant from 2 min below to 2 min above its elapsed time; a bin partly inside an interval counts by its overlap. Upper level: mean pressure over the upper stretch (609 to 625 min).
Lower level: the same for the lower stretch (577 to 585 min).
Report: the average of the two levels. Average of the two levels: 2.37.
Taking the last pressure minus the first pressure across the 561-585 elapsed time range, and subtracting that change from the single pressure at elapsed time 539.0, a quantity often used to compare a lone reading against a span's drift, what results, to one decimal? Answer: 2.7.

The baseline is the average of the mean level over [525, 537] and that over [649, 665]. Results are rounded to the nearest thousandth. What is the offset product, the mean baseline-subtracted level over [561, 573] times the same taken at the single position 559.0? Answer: 0.019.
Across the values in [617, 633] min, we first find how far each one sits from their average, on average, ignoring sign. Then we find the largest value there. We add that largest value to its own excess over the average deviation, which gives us 4.76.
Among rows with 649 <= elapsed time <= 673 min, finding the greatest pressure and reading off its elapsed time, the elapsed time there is 671.0 min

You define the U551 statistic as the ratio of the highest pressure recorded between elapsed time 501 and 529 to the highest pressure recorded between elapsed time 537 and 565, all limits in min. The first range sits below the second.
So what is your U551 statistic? 1.01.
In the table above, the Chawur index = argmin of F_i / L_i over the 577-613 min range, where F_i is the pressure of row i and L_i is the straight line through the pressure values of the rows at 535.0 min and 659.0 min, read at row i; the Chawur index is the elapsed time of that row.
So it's 583.0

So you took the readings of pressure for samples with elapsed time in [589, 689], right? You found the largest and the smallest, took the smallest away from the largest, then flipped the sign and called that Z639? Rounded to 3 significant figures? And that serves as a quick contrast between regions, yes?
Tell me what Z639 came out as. -0.520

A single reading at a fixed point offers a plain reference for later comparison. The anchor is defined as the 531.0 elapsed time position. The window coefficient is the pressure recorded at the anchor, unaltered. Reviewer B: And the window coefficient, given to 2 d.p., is 2.40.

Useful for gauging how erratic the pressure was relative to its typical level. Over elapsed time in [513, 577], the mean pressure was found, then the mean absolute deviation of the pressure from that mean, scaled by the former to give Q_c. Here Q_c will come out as 0.0384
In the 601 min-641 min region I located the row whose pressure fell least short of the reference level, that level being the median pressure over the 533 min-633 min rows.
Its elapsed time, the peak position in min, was 615.0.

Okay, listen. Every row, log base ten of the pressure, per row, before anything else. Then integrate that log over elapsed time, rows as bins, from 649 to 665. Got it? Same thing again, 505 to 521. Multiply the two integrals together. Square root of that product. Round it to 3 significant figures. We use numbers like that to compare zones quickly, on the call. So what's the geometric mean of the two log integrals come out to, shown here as 5.86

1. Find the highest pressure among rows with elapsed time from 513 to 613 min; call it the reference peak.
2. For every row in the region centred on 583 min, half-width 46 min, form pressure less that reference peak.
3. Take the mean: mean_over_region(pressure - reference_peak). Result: -0.26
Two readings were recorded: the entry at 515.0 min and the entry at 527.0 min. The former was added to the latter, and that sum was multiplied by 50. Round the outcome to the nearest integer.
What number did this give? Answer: 256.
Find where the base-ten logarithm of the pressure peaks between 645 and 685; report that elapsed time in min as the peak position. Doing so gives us 671.0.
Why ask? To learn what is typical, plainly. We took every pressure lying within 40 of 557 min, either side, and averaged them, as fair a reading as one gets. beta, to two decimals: 2.46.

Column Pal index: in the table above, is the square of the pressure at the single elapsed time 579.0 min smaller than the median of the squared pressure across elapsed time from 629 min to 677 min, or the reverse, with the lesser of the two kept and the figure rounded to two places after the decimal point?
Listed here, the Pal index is 5.11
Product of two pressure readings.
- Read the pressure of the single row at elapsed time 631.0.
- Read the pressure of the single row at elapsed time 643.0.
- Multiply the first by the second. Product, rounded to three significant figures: 5.45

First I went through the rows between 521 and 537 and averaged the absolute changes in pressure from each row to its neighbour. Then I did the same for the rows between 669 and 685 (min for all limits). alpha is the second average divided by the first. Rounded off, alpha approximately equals 1.14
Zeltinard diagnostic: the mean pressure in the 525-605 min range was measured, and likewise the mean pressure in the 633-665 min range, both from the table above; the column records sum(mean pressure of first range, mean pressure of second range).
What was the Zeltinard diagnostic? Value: 4.65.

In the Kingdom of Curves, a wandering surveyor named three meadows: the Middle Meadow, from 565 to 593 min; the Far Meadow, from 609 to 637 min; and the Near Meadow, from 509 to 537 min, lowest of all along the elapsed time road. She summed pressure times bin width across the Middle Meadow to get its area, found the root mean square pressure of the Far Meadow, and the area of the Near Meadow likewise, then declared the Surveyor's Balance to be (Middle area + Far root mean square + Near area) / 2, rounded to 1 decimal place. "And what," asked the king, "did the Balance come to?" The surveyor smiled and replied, 69.7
